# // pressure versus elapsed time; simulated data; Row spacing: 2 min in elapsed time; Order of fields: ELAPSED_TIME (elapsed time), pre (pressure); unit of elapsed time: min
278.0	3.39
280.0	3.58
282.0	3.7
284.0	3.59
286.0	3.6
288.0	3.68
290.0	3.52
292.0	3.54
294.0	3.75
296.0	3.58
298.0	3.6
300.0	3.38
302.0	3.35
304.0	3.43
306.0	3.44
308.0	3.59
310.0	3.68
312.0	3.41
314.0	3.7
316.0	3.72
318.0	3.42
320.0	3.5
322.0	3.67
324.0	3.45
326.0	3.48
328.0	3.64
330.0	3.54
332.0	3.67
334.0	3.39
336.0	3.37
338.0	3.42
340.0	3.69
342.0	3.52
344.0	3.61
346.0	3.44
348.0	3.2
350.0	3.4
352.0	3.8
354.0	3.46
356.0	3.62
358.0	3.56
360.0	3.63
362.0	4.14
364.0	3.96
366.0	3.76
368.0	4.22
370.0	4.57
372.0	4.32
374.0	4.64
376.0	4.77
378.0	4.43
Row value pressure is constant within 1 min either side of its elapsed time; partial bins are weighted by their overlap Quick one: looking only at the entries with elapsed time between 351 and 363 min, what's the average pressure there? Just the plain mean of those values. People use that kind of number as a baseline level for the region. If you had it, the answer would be 3.70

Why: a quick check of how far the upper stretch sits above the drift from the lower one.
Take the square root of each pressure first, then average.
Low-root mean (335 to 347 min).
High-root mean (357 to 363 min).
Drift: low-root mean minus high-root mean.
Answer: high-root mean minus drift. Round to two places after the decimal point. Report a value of 2.01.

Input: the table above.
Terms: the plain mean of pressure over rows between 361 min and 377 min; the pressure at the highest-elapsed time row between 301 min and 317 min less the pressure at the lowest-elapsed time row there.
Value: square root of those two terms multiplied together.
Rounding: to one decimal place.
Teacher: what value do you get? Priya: 1.3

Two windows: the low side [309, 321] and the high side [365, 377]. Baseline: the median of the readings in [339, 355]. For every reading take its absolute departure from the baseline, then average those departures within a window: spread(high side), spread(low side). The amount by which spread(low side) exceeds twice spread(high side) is -1.6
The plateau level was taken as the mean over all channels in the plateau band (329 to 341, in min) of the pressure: 3.51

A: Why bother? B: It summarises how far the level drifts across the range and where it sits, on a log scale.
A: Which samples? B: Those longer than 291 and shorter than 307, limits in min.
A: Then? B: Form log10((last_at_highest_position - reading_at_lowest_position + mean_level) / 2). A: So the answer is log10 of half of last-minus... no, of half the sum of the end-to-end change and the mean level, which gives 0.232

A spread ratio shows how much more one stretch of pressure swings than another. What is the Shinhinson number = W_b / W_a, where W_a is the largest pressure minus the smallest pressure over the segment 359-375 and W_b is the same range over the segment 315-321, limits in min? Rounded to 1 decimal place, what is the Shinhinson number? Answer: 0.3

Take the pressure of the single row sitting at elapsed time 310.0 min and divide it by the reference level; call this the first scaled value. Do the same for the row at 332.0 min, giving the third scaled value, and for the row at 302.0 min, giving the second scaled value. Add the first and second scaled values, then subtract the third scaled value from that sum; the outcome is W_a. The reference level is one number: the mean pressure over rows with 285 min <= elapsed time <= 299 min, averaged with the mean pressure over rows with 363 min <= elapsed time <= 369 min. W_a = 0.89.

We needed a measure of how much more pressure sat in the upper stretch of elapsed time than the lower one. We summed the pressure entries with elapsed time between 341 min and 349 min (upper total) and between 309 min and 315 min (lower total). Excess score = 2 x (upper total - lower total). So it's 6.0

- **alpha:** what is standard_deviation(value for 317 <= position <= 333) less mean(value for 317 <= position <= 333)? -3.45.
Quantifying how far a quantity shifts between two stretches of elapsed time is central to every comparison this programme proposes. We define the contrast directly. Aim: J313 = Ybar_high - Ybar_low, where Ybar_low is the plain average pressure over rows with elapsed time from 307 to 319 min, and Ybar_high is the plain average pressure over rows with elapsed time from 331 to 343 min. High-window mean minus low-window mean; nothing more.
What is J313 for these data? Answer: -0.08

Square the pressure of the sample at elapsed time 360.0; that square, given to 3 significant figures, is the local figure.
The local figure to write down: 13.2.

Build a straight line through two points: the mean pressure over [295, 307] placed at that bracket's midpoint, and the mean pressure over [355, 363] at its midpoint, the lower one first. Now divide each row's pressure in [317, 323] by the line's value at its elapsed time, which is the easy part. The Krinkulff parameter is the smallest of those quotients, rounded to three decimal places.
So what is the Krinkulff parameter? 0.965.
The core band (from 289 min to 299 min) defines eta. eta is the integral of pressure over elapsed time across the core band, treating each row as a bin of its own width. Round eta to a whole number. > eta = 36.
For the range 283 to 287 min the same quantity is 14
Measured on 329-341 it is 42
